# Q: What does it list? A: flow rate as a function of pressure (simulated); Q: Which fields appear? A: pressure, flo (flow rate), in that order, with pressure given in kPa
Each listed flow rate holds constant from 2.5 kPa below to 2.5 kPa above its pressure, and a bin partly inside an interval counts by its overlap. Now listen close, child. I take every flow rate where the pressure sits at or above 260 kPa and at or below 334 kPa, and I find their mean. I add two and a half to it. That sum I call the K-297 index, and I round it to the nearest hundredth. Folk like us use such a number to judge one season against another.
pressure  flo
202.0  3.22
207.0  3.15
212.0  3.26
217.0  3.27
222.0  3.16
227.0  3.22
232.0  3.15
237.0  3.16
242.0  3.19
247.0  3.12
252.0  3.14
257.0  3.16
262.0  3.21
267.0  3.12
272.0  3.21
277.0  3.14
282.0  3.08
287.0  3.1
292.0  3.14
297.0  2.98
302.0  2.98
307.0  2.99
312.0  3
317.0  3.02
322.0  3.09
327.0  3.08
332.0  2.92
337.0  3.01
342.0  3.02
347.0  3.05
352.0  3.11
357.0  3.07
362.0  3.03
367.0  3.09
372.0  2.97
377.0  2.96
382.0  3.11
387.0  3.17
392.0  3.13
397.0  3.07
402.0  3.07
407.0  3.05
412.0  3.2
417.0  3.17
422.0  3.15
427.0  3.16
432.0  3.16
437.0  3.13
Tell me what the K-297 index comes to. 5.57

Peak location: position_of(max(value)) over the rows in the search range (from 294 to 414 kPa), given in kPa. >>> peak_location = 412.0 kPa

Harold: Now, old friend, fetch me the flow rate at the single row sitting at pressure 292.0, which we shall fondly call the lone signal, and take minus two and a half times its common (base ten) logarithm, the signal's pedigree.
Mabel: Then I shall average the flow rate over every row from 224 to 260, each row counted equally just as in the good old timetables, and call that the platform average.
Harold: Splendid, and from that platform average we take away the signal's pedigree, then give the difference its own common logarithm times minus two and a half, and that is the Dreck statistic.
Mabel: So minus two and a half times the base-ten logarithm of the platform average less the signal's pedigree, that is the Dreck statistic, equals -1.61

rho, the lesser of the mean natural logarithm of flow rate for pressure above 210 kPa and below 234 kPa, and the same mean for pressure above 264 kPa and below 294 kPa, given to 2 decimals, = 1.14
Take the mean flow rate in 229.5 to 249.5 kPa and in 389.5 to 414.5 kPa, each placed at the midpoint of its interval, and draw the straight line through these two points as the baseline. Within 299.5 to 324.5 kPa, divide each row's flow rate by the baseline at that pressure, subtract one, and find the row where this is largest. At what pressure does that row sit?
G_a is 322.0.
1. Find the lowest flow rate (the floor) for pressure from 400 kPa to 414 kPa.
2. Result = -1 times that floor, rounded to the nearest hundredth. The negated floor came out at -3.05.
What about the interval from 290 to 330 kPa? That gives -2.98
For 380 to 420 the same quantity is -3.05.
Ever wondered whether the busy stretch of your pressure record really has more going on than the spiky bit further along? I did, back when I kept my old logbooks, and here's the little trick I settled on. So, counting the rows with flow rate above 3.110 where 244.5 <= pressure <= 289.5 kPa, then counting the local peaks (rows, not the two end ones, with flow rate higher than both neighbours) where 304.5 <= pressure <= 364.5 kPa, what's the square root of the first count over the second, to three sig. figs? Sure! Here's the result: 1.87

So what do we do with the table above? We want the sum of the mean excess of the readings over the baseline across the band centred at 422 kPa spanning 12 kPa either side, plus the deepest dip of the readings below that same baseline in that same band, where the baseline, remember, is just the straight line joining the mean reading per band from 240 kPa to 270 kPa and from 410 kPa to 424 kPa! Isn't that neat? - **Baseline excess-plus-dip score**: 0.02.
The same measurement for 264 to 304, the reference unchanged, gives 0.12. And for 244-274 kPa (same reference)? 0.04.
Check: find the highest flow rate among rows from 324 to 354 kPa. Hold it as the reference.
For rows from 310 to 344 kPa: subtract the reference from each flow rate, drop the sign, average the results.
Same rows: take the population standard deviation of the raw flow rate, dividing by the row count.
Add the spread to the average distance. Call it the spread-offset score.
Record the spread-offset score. 0.142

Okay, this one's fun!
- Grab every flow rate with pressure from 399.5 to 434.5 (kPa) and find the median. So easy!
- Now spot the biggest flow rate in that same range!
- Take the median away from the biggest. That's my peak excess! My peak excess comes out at 0.040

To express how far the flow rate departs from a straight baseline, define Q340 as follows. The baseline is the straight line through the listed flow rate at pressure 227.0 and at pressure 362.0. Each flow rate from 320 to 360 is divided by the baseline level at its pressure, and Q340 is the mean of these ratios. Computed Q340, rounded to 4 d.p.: 0.9942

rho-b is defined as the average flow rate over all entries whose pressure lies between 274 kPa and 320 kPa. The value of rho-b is 3.05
